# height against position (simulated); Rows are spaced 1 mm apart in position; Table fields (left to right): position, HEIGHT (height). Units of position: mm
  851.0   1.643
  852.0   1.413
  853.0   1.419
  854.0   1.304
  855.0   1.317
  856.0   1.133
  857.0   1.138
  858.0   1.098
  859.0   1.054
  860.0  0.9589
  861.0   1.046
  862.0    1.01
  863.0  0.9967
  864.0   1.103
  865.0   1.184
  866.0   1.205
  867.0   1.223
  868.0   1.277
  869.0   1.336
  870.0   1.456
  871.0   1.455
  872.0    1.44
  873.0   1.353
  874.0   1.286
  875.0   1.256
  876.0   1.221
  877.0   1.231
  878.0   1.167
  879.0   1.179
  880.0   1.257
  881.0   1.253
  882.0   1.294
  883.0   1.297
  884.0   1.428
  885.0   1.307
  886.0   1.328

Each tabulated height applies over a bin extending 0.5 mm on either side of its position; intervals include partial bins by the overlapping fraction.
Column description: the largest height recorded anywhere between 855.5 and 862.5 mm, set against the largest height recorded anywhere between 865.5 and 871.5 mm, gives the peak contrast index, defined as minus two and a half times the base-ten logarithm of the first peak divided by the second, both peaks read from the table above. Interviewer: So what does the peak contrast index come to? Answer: 0.27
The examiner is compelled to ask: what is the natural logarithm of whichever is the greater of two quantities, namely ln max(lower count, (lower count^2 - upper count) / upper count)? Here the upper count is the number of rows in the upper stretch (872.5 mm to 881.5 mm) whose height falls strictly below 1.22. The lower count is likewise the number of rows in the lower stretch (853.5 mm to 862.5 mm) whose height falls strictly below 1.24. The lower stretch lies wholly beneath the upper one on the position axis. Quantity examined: 3.2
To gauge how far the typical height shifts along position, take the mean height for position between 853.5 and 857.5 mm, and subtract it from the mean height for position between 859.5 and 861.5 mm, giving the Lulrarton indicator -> -0.22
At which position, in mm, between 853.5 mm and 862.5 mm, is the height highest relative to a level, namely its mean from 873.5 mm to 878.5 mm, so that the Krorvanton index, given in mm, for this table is 855.0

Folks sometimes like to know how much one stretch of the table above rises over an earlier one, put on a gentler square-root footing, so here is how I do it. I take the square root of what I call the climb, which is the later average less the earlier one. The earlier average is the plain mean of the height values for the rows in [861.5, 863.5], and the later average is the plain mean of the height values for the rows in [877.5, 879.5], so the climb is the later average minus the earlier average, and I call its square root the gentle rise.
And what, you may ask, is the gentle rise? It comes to 0.41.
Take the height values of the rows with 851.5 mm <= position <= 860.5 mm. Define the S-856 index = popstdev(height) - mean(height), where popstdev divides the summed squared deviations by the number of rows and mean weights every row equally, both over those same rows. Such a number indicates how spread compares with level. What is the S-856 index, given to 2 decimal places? -1.05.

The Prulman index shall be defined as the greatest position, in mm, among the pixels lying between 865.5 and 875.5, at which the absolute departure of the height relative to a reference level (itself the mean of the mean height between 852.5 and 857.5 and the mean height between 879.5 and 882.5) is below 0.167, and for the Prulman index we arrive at 875.0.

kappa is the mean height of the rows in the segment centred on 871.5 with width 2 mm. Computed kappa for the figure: 1.45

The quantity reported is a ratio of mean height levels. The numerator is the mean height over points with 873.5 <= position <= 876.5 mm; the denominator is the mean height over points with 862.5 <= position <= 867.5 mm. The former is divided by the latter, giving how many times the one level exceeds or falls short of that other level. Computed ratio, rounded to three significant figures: 1.10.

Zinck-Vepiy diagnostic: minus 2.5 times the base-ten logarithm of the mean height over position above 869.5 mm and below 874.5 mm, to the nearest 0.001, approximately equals -0.364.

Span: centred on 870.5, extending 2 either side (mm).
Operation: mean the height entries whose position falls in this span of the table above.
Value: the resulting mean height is 1.42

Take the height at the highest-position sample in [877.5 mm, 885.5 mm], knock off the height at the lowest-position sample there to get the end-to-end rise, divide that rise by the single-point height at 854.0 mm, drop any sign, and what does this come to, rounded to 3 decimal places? 0.107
